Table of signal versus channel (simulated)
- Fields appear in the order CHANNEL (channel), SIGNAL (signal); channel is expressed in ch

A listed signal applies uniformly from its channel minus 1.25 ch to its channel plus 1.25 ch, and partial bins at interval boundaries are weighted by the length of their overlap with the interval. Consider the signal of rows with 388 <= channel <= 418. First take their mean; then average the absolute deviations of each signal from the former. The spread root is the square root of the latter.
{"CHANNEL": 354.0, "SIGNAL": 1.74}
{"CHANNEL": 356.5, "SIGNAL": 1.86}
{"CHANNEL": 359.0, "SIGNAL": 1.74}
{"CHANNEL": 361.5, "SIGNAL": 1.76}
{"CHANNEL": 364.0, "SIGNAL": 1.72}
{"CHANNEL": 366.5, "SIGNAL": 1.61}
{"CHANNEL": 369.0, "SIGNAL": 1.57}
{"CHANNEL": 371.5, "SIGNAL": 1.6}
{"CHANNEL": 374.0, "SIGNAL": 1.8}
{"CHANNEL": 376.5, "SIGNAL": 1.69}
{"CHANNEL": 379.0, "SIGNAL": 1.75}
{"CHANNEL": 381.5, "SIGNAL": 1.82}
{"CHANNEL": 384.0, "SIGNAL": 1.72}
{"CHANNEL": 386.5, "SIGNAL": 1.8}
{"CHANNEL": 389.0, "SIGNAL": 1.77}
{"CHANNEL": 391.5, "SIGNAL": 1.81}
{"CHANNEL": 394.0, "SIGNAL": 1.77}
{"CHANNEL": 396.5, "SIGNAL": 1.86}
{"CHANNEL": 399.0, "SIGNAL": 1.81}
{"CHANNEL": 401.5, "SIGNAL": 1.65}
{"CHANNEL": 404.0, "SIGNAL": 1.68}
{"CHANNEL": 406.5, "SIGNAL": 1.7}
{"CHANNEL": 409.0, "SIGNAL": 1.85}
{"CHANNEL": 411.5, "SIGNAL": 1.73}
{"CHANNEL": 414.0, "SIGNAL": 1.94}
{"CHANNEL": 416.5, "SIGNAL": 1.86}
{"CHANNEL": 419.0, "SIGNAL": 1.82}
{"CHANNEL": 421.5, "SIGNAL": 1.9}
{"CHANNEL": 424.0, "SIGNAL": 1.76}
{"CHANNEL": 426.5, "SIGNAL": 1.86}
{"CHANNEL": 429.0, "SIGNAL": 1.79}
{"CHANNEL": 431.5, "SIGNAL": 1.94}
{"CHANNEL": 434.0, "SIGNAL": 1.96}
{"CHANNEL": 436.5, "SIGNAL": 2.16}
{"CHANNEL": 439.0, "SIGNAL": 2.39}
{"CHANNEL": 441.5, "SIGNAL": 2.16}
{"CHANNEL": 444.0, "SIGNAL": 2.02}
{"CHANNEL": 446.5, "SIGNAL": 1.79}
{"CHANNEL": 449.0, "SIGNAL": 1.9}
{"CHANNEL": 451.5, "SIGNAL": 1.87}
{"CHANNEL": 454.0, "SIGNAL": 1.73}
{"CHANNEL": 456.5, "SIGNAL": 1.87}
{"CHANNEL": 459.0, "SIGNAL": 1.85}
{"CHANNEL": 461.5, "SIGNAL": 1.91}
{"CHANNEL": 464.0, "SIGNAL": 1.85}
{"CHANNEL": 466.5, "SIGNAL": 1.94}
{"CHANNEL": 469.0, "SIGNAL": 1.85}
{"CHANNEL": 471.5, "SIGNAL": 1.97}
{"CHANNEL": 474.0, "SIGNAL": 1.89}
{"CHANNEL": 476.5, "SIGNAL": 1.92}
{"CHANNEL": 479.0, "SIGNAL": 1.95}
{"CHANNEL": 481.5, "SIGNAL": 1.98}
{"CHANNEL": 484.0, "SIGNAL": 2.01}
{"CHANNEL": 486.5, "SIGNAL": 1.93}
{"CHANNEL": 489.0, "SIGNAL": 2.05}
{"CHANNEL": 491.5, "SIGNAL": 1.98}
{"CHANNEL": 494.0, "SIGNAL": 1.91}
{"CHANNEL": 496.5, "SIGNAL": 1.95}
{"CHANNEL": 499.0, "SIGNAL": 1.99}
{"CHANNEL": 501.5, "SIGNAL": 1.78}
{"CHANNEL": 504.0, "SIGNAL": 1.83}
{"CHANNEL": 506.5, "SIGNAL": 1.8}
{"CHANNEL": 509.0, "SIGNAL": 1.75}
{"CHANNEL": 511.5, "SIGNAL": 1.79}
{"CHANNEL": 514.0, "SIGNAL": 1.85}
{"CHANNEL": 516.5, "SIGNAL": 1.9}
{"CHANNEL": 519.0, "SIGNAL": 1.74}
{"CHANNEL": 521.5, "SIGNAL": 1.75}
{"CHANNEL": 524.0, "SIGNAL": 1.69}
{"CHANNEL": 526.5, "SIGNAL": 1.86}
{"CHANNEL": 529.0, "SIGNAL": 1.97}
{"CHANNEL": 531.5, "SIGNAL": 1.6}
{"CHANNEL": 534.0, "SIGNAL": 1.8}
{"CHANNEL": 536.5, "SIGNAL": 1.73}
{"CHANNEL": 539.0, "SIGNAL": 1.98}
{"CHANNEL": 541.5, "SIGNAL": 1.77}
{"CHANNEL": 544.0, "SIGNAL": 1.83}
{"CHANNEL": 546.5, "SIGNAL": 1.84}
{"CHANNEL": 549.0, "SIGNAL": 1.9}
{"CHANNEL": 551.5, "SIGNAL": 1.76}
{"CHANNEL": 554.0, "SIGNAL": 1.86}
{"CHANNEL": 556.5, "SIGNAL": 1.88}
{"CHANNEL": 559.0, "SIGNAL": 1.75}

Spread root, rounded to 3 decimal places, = 0.263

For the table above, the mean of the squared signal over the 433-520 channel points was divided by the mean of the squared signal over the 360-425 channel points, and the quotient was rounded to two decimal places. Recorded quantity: 1.19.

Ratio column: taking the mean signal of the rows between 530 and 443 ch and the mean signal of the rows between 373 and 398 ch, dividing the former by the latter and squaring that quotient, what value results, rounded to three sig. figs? 1.12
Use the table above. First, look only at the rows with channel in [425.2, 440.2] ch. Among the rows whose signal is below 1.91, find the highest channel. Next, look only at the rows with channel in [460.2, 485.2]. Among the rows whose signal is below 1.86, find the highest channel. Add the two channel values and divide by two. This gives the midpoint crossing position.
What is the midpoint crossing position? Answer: 449.0 ch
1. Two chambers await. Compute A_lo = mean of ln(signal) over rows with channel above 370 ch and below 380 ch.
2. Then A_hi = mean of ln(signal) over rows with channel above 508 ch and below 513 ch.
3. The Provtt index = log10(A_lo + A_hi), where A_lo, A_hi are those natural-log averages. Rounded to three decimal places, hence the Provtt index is 0.044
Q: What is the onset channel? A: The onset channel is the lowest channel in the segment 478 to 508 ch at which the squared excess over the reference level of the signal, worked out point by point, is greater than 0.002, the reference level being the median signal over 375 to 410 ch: 479.0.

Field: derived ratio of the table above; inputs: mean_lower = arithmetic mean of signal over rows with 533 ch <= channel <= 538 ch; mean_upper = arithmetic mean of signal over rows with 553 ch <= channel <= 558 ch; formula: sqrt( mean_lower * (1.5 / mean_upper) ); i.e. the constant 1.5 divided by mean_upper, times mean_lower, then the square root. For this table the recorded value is 1.19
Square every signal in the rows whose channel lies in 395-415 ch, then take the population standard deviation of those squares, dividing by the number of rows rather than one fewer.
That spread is 0.343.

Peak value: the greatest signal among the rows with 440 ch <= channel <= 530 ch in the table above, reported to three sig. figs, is 2.16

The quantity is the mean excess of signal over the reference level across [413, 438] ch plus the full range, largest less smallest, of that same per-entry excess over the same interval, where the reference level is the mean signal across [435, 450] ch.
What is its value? 0.23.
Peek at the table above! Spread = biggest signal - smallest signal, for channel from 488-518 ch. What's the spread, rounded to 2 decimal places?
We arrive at 0.30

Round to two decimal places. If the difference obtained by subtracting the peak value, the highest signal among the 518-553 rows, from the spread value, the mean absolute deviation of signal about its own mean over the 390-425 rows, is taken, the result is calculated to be -1.91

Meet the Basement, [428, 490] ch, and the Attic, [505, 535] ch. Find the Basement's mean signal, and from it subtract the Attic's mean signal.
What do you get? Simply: 0.16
